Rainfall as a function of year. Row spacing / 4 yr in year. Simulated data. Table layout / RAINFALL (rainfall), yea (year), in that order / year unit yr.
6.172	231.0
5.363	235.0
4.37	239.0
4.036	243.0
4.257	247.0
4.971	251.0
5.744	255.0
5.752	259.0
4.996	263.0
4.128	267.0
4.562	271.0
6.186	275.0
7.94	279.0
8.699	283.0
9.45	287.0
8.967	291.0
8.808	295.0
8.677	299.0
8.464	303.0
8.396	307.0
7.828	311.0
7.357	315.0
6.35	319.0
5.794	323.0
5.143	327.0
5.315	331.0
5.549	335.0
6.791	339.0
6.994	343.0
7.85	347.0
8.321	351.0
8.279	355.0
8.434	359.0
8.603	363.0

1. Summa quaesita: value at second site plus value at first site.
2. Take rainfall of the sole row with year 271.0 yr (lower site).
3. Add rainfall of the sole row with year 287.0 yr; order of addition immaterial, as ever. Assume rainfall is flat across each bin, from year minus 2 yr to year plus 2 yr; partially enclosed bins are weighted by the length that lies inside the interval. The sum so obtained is 14.0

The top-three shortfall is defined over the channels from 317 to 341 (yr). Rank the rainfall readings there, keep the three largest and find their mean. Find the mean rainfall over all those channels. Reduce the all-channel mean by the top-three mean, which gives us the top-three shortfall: -0.49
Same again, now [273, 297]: -0.73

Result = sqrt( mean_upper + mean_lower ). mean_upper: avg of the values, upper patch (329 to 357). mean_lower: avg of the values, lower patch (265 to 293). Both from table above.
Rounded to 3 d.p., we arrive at 3.761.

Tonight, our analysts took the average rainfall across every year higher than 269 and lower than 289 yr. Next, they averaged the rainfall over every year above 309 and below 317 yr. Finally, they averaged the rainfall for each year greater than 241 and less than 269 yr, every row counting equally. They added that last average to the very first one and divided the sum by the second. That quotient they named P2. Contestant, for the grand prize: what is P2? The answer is 1.61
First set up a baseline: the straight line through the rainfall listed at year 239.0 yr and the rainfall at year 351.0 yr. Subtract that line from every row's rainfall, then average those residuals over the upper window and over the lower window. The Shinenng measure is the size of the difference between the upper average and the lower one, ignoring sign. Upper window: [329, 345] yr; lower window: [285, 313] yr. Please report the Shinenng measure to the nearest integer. 4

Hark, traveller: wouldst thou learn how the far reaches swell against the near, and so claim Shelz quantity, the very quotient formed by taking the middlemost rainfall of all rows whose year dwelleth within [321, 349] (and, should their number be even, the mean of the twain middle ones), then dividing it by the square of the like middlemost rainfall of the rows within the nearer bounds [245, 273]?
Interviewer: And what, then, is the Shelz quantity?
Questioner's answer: 0.23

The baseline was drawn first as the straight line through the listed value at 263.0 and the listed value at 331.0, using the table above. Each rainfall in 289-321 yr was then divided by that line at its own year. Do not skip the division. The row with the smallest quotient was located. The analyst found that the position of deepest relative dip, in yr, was 319.0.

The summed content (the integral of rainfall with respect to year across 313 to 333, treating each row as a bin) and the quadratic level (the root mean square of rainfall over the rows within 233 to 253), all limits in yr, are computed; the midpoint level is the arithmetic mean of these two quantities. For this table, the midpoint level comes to 62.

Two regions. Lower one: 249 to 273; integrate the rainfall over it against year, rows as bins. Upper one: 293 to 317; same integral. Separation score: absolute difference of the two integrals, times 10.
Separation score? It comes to 775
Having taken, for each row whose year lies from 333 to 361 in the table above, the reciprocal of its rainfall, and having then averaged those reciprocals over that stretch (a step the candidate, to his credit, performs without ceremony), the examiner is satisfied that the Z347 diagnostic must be 0.137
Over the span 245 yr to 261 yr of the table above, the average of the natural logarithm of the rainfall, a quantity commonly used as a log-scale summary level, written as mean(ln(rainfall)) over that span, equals 1.6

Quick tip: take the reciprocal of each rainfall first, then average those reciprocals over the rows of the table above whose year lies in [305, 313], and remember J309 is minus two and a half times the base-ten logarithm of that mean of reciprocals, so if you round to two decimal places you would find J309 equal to 2.27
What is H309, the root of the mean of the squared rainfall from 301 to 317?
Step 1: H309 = 8.0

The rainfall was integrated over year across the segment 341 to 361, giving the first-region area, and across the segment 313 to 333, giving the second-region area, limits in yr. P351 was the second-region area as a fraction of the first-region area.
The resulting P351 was 0.75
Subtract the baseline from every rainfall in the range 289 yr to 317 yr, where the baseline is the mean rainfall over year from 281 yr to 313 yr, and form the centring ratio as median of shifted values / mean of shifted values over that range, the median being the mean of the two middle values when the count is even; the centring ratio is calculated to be 0.65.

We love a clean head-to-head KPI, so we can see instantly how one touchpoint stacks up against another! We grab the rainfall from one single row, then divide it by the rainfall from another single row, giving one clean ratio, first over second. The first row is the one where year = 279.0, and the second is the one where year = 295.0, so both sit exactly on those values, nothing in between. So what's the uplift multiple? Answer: 0.90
